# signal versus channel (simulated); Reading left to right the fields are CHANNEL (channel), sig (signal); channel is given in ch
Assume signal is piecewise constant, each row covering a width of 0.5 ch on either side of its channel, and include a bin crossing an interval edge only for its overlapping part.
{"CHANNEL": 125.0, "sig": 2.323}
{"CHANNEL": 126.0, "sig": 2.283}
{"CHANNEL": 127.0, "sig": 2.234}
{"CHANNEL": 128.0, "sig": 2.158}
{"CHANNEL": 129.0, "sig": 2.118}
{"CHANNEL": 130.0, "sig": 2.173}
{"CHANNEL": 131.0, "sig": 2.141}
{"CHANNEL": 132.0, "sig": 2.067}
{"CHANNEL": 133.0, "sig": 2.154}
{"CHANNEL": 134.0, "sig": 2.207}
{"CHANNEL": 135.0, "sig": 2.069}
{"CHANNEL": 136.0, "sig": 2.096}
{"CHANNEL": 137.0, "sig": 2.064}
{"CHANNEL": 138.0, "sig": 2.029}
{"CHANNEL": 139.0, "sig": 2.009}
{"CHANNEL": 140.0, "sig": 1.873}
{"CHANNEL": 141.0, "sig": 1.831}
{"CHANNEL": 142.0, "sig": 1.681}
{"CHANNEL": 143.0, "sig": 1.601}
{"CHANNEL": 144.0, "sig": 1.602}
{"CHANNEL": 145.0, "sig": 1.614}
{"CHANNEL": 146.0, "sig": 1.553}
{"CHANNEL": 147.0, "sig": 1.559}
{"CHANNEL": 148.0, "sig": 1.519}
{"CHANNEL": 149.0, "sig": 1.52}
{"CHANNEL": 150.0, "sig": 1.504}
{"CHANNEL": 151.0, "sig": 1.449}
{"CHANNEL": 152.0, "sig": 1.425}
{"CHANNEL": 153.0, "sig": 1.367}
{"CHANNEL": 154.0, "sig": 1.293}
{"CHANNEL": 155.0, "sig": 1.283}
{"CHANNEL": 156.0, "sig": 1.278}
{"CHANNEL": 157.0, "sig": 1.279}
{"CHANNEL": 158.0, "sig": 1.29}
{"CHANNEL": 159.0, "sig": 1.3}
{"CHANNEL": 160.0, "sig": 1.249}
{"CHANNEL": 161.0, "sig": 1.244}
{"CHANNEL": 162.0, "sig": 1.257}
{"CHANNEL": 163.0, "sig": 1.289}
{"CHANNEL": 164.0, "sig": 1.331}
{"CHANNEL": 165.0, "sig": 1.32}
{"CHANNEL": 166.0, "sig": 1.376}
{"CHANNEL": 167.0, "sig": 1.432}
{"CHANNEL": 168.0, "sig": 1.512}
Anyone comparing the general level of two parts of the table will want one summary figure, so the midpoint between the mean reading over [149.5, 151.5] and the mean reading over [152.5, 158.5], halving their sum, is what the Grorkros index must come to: 1.39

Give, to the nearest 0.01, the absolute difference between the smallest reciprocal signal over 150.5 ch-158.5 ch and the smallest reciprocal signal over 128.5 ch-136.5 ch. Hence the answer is 0.24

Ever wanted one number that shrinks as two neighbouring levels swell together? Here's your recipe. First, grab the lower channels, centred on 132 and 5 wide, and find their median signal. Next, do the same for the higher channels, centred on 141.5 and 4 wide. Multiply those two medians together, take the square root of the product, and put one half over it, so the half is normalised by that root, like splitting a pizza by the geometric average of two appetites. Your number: 0.257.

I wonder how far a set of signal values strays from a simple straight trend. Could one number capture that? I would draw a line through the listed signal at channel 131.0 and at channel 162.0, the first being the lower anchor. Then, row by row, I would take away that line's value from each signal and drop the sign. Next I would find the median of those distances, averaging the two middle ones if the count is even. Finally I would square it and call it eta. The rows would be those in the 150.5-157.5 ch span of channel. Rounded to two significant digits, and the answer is 0.022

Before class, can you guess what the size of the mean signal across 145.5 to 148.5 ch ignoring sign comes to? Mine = 1.54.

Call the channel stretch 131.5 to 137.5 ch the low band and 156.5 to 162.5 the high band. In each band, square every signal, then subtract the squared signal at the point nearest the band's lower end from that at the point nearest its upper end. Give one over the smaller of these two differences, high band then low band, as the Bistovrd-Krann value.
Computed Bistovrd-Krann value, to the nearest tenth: -17.9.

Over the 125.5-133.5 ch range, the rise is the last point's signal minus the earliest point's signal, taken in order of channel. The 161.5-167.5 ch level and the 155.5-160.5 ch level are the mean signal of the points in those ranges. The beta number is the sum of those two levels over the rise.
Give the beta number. -20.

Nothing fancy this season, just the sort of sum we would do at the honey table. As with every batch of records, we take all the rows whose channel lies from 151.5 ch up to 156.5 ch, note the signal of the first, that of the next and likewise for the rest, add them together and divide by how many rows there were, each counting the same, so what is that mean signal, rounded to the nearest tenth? 1.3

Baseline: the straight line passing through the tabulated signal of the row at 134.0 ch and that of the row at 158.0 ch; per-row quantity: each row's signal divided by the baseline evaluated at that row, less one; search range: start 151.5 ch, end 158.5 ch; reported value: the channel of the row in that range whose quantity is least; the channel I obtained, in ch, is 154.0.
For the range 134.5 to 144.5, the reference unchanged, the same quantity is 143.0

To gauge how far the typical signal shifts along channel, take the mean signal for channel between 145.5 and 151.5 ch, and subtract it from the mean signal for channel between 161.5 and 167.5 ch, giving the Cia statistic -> -0.18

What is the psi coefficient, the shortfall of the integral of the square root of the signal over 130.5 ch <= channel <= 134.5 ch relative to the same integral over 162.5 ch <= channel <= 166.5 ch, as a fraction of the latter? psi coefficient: -0.27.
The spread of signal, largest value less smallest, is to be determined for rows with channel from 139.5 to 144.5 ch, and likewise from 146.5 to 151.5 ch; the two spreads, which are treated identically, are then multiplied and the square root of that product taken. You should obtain 0.173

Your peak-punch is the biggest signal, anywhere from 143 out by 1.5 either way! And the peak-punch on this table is 1.681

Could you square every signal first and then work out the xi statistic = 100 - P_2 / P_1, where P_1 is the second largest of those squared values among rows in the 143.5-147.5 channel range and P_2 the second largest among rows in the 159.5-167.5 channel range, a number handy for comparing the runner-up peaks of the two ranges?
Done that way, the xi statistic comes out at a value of 99.3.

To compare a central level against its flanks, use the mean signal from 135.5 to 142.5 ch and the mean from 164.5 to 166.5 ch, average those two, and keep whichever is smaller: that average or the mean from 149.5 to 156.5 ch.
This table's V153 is 1.4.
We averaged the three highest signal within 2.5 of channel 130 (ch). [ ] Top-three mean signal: 2.2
